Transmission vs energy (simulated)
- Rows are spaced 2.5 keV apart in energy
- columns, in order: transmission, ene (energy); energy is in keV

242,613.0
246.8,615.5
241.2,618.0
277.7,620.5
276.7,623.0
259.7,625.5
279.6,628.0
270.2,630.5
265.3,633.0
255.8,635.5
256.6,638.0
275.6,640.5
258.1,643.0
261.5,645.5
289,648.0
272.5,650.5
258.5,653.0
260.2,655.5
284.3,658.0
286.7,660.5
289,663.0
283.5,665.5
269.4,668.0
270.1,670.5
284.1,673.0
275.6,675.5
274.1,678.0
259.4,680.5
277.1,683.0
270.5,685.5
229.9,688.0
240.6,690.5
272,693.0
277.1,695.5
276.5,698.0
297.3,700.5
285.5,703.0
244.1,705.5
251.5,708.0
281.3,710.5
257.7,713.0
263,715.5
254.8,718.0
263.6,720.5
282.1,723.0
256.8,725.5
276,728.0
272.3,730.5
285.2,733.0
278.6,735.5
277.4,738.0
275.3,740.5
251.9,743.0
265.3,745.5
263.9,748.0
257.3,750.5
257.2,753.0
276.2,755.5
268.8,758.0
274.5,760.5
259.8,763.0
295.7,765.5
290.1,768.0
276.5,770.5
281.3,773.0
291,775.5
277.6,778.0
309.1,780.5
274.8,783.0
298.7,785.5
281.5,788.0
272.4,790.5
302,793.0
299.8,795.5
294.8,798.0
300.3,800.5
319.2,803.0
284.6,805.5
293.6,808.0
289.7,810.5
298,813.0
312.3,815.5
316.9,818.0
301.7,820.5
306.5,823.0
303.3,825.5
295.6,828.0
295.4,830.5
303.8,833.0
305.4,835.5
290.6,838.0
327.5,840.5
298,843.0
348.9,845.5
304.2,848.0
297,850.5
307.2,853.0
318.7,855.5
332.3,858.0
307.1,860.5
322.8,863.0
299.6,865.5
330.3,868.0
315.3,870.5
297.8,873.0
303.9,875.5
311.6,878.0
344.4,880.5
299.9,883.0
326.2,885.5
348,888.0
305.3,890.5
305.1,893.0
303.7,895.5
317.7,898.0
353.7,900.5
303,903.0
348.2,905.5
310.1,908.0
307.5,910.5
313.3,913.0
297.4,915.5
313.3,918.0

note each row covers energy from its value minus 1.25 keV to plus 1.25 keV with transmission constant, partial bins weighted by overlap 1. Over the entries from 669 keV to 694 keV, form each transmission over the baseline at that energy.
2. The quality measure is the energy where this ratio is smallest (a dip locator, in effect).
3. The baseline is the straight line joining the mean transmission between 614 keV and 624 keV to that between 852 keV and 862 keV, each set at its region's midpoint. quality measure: 688.0 keV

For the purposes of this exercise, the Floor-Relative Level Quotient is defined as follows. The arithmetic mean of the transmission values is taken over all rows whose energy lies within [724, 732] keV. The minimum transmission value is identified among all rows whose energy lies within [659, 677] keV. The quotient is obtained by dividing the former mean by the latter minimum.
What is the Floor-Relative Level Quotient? 1.00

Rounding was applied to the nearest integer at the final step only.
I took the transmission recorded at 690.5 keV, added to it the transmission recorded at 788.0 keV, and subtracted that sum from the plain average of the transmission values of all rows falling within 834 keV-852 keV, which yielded -212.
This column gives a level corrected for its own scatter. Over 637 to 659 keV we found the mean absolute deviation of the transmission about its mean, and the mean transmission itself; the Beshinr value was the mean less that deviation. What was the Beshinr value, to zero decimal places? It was 258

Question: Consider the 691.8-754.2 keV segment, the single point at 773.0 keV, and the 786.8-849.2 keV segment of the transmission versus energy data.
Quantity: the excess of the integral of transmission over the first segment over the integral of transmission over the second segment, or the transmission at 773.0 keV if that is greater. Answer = 281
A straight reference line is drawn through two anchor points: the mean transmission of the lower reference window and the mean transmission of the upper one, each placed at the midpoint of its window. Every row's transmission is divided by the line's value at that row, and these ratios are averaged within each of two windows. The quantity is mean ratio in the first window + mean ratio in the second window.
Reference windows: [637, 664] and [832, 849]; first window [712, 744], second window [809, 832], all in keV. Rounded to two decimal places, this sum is 1.92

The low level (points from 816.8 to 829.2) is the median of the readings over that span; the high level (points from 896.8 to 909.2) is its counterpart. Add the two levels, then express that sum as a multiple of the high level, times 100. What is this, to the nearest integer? 195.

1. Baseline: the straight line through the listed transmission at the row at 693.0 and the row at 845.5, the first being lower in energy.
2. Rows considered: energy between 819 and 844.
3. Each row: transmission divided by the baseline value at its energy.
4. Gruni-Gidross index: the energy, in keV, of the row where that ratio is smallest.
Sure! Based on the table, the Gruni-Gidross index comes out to 838.0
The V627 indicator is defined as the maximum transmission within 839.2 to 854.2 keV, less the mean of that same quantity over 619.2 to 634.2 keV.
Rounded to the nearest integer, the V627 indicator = 77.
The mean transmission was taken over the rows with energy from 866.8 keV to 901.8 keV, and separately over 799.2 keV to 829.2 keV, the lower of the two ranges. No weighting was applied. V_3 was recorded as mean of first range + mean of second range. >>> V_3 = 621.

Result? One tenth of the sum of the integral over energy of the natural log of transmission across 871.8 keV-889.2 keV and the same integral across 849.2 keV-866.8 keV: 20.13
